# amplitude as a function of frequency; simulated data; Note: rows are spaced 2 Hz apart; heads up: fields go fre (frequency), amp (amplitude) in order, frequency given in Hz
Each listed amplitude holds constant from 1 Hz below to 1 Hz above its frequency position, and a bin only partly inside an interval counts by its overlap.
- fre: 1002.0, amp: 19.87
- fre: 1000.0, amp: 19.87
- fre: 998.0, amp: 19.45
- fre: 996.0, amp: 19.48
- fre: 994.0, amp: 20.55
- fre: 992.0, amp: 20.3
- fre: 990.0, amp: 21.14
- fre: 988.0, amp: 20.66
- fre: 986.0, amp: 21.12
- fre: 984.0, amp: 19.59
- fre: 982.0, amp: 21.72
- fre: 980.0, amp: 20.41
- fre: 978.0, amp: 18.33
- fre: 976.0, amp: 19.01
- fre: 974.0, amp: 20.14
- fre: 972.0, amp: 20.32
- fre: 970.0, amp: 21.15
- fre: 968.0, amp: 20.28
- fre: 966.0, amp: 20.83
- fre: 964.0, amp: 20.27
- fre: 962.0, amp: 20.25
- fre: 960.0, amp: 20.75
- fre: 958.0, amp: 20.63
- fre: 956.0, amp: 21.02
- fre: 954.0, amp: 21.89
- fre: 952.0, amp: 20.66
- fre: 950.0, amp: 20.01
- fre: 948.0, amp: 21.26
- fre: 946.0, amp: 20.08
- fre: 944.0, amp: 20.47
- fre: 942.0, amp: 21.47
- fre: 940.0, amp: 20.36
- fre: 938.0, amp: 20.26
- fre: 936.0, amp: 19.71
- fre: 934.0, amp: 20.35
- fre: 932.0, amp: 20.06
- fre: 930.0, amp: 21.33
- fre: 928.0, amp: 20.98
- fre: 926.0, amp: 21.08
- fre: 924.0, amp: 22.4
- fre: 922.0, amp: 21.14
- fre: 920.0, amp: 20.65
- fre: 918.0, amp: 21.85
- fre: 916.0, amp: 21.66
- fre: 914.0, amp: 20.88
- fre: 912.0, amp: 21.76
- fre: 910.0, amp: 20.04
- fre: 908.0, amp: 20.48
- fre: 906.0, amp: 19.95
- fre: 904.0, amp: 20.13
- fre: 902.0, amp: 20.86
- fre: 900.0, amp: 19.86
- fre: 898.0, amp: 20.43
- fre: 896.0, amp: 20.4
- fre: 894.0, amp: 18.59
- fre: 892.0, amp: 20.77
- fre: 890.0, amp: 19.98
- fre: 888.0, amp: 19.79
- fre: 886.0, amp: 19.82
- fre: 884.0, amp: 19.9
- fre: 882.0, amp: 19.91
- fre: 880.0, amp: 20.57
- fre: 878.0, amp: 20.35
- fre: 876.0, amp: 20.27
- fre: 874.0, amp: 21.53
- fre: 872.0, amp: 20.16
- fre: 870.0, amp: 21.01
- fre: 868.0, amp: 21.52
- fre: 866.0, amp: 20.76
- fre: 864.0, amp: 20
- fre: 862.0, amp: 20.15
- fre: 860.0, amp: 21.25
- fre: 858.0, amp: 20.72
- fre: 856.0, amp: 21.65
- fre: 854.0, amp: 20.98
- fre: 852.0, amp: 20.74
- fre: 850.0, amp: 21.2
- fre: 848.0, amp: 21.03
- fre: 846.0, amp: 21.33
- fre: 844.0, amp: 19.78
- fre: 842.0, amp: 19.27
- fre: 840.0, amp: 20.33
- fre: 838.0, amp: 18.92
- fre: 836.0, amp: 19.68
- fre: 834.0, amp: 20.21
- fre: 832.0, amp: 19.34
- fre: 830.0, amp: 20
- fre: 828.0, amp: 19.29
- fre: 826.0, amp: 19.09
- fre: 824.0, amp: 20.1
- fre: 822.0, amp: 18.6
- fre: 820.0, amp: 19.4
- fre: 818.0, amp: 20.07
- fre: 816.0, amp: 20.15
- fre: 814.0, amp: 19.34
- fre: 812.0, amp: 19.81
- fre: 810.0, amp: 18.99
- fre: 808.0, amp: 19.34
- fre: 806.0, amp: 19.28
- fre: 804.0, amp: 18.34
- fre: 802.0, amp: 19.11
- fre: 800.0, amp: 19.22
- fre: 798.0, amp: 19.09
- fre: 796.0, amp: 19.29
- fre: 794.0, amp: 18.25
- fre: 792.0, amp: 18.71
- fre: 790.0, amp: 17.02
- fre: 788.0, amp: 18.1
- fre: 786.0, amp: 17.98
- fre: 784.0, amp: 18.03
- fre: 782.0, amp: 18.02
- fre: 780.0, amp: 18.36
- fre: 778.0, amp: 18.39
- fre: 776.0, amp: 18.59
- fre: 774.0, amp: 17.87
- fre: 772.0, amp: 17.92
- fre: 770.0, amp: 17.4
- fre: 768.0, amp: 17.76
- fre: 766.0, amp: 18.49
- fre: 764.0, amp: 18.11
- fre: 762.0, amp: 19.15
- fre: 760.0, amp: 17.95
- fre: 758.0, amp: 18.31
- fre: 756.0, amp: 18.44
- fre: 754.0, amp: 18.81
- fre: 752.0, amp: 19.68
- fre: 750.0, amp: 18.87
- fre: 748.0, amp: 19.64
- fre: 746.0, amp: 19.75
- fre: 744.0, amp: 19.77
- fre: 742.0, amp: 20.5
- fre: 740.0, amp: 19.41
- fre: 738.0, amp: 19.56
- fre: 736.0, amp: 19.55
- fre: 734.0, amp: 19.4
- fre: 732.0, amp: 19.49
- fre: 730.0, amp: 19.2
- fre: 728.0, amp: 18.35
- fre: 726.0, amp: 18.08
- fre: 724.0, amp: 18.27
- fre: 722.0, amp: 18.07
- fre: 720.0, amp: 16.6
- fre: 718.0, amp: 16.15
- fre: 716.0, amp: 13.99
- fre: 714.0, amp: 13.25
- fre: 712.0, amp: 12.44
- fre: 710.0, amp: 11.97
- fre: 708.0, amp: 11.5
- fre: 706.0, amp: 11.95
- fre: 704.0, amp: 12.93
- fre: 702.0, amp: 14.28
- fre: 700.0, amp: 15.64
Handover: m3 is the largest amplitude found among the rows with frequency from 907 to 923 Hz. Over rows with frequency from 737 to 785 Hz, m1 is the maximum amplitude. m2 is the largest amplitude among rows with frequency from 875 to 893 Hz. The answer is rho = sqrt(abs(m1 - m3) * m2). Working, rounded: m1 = 20.5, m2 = 20.77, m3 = 21.85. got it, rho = 5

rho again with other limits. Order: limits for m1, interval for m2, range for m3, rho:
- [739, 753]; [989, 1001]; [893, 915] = 5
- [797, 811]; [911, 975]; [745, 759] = 3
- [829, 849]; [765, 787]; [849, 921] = 3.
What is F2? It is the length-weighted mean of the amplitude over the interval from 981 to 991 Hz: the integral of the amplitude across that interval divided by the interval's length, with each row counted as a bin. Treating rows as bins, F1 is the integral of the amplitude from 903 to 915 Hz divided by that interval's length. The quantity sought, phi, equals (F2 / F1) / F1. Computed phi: 0.049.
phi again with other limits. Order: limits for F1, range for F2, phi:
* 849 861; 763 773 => 0.040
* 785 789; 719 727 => 0.055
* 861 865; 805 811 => 0.048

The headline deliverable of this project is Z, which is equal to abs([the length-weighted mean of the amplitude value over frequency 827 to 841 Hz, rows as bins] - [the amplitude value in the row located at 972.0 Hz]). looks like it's 0.6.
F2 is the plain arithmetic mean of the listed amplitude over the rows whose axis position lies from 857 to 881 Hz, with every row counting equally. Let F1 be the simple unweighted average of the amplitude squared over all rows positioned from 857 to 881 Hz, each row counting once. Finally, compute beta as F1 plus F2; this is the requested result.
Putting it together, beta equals 449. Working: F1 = 428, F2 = 20.7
